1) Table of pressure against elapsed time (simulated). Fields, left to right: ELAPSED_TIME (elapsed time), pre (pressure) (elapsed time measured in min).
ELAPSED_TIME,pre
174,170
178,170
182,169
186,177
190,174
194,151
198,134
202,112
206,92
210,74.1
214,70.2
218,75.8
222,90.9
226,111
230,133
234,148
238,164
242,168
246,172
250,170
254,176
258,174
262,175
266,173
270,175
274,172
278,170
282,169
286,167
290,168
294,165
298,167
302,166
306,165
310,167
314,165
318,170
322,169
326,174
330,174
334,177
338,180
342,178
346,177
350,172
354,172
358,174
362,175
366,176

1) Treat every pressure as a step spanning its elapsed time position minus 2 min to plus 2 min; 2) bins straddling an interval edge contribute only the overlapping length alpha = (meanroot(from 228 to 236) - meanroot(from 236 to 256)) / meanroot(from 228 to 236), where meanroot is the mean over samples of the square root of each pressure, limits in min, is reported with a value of -0.10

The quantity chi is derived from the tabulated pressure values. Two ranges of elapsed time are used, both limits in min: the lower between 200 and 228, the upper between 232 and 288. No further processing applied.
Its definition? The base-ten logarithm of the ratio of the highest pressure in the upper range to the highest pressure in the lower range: 0.20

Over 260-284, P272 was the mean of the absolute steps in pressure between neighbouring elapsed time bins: 2.0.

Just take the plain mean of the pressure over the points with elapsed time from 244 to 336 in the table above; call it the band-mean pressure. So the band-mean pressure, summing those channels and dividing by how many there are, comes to 170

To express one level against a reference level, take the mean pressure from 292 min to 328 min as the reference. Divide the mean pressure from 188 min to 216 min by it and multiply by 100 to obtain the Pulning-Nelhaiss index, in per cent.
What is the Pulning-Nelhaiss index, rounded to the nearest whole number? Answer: 69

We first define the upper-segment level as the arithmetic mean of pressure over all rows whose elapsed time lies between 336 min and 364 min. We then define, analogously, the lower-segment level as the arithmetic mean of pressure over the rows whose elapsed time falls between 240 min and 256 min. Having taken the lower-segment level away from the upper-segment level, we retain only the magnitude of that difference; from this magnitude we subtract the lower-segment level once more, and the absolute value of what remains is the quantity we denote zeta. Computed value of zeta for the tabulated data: 168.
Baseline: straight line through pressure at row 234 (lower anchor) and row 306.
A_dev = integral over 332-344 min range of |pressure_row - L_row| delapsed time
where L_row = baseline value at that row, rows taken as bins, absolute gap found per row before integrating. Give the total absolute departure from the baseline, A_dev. 69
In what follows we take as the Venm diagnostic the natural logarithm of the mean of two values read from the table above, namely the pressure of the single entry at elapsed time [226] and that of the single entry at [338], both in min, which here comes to 4.980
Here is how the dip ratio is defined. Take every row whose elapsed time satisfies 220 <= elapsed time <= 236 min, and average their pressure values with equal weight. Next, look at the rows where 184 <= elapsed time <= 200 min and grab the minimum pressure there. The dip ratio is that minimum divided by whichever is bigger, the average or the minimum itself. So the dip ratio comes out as 1.00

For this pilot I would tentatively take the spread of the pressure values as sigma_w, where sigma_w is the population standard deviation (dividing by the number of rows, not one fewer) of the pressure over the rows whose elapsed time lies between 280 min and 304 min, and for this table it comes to 1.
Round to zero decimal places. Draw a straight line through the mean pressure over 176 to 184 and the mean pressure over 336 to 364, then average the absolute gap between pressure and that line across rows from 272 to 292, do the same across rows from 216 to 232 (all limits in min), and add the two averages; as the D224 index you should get 72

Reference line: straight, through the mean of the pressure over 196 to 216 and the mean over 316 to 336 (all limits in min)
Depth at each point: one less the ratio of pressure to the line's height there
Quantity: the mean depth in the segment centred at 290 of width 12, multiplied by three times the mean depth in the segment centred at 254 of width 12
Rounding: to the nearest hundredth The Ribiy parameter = 0.12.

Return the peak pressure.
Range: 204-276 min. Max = 176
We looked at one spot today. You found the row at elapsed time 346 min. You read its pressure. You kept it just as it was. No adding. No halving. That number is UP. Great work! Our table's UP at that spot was 177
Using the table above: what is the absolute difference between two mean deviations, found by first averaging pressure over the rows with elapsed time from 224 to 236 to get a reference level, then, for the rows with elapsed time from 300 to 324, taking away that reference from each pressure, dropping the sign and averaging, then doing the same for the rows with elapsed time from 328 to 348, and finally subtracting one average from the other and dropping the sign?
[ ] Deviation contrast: 10.2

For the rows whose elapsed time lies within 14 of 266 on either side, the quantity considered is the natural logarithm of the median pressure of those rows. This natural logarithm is 5.16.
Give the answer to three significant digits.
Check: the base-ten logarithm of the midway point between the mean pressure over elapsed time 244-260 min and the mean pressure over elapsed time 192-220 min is 2.14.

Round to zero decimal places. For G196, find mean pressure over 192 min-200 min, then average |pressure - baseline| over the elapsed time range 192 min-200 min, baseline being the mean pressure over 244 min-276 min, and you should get 31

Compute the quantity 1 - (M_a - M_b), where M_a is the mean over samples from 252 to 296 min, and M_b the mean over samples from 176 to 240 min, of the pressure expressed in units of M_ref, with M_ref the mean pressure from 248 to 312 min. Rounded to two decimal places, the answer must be 0.74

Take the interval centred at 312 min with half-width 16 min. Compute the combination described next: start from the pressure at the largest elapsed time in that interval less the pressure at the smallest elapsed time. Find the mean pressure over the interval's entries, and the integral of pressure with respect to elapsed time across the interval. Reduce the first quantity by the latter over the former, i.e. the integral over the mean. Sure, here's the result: -25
